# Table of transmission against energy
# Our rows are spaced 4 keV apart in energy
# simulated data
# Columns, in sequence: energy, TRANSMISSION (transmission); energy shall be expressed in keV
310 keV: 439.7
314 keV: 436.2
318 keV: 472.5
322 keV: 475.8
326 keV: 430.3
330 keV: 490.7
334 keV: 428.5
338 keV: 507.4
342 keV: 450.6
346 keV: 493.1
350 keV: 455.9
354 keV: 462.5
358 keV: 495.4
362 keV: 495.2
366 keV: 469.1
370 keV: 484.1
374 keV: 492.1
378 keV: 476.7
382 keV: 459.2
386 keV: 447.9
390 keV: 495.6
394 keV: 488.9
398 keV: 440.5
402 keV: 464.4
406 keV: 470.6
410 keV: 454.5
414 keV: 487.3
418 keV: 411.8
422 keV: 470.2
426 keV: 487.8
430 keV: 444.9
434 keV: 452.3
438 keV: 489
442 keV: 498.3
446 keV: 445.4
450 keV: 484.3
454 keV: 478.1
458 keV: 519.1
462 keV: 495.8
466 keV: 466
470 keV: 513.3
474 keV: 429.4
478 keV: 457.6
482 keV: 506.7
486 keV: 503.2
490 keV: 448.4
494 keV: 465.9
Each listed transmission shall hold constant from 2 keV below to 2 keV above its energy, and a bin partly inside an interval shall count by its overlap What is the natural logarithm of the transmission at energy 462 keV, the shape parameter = 6.21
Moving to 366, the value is 6.15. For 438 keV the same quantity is 6.19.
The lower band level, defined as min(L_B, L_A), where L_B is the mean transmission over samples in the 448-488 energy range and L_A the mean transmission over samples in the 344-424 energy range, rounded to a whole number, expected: 471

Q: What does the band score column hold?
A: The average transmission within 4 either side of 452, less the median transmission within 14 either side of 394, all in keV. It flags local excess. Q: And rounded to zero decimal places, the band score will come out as 17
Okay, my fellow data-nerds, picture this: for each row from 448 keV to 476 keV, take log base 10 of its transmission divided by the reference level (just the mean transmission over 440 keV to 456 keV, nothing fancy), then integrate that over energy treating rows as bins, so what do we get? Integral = 0.2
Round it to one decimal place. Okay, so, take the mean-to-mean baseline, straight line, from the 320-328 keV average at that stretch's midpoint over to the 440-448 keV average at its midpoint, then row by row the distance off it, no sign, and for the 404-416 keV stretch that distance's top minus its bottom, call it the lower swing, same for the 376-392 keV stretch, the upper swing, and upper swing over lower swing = 1.9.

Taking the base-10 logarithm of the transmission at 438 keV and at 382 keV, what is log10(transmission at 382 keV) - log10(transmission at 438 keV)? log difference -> -0.027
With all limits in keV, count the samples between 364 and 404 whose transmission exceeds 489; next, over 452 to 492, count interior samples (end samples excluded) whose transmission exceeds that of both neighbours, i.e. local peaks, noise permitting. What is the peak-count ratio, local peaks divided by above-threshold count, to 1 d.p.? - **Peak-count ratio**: 1.5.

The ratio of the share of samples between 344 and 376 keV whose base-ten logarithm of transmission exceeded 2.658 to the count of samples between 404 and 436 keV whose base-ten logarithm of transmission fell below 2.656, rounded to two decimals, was 0.33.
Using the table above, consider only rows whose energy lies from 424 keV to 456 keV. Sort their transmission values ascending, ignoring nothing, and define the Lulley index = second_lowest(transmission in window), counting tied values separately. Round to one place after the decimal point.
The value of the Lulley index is 445.4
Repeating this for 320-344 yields 430.3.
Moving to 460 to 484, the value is 457.6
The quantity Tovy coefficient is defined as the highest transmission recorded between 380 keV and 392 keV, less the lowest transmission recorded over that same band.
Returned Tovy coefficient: 48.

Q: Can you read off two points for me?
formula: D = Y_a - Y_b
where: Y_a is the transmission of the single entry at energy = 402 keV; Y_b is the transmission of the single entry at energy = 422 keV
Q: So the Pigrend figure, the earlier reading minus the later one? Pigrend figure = -6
